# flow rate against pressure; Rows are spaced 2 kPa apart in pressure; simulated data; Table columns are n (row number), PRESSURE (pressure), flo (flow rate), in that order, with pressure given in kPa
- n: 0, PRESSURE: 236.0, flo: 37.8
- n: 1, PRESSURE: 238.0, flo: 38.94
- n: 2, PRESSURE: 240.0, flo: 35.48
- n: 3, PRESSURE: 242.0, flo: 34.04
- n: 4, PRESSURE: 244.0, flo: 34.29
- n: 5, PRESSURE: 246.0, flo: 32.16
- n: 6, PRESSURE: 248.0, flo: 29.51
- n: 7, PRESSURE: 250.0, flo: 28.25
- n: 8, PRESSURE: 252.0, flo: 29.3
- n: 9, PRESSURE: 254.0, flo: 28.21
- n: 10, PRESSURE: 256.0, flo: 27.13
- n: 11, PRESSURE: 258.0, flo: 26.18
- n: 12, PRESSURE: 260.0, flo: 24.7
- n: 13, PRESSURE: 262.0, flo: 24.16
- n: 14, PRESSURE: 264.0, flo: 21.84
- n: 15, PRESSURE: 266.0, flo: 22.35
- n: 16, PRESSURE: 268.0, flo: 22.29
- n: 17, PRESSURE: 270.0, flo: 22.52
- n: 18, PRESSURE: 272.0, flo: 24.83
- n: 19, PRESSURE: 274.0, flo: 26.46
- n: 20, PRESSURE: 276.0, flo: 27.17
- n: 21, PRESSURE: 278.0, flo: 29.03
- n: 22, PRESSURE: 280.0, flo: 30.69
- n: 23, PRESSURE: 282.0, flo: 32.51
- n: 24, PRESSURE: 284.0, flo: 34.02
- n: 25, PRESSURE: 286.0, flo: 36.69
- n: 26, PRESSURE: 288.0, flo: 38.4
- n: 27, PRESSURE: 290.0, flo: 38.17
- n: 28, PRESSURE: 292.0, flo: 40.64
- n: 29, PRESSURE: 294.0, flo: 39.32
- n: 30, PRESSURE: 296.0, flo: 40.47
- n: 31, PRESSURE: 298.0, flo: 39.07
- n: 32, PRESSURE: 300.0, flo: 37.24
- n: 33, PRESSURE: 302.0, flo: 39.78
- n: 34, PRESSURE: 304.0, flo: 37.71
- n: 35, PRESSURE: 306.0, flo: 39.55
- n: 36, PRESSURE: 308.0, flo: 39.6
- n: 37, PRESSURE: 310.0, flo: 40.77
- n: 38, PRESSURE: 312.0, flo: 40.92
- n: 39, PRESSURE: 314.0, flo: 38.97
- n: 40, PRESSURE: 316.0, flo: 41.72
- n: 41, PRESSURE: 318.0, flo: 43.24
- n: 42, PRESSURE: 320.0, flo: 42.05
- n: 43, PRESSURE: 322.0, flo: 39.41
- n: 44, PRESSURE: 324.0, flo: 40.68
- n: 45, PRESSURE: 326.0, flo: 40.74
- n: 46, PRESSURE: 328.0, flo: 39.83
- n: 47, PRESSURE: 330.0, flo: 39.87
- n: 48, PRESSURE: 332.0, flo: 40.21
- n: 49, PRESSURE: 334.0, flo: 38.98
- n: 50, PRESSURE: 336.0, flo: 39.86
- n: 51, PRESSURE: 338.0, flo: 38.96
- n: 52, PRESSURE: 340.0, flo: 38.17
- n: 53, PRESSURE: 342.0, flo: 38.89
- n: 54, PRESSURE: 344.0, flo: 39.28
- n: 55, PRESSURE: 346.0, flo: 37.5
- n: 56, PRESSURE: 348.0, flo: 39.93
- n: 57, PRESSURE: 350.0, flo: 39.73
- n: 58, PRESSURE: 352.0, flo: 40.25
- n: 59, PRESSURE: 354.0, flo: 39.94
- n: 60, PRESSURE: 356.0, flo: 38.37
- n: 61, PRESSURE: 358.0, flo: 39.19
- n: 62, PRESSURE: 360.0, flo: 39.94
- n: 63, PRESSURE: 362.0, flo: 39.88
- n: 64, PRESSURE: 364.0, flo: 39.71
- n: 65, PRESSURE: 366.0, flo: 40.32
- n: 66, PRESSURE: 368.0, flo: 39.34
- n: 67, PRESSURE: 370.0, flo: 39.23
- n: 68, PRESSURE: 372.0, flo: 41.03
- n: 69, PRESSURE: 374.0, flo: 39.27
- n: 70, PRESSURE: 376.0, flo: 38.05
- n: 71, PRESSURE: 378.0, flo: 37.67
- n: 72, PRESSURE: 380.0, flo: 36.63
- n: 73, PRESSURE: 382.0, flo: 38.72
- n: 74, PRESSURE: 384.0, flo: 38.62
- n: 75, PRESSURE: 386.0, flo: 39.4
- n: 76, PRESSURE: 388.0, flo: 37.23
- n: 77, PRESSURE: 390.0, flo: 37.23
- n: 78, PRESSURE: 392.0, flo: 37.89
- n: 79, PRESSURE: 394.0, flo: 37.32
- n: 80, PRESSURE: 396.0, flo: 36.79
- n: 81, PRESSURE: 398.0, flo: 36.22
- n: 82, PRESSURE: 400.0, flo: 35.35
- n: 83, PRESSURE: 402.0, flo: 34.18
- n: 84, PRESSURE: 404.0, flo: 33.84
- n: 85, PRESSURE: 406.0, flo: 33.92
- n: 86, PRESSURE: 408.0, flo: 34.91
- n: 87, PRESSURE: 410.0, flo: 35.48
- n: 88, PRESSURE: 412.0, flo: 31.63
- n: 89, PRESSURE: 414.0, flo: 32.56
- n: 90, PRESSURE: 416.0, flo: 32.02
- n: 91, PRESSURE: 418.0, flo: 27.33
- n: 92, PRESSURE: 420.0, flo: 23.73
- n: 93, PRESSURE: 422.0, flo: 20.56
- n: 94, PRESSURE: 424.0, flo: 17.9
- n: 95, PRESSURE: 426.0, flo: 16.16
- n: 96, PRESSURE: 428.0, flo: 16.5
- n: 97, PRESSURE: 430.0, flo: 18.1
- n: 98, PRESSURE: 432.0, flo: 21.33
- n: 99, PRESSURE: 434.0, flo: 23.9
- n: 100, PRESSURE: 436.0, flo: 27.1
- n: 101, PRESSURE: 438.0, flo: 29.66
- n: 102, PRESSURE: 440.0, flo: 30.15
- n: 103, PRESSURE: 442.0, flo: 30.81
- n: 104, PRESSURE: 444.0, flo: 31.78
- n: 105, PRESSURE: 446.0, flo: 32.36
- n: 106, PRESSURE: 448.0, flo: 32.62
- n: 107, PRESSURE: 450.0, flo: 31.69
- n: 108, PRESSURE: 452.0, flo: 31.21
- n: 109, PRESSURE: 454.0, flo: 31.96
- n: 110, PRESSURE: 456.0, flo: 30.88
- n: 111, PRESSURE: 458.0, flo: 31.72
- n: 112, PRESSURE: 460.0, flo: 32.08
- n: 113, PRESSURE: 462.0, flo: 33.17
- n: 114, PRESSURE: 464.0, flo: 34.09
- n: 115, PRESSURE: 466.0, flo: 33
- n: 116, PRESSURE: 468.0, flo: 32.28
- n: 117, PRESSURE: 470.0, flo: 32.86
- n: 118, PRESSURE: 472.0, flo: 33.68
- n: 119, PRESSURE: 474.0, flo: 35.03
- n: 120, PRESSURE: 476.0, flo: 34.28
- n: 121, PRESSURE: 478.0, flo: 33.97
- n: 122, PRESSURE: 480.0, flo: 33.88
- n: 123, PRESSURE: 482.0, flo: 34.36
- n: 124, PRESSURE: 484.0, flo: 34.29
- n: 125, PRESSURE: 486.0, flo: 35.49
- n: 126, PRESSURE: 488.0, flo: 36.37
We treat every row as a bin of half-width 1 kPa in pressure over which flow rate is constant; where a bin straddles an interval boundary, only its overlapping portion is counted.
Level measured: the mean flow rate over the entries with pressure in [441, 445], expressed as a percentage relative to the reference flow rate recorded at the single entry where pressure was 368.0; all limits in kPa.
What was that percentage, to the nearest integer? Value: 80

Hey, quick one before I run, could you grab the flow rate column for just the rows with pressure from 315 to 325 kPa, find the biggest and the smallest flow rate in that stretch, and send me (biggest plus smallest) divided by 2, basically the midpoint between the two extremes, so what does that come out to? 41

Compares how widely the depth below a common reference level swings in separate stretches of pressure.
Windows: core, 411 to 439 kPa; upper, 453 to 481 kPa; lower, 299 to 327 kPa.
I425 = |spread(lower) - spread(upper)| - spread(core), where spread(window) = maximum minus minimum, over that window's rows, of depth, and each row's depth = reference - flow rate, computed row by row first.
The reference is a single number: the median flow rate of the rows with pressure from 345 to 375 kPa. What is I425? -15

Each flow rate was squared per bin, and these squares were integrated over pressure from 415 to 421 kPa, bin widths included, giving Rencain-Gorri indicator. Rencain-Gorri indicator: 4671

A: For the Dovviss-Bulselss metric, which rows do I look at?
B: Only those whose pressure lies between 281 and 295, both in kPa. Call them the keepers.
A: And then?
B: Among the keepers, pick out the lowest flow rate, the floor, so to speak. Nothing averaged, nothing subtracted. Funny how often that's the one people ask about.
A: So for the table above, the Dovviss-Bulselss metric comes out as 32.51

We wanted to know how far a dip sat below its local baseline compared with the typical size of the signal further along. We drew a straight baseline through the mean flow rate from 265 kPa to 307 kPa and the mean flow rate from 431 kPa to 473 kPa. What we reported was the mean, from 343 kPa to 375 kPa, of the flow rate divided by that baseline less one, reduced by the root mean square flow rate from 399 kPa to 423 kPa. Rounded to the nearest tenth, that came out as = -31.4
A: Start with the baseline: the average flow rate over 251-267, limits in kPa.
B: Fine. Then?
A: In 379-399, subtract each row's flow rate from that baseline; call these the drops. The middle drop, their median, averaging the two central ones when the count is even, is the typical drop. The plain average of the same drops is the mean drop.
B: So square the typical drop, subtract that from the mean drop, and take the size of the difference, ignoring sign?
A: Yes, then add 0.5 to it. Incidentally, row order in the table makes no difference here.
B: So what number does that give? 152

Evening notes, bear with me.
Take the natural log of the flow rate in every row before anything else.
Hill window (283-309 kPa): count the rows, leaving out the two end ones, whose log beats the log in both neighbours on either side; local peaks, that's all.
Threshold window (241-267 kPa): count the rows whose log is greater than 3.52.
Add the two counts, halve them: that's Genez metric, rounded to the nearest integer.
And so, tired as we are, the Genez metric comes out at 3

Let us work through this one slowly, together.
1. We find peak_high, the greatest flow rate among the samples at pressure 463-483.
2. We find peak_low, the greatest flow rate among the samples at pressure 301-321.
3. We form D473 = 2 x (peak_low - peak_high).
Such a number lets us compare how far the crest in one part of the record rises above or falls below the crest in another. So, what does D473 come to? 16.4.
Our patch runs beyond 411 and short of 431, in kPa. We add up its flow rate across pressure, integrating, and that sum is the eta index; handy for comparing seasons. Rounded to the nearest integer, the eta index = 473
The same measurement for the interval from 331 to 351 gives 783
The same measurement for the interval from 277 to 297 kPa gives 720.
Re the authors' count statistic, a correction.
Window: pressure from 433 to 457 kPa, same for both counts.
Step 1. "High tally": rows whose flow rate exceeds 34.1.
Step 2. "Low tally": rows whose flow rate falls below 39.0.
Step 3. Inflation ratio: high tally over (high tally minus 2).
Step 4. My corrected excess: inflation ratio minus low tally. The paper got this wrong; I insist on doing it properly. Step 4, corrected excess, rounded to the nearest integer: -12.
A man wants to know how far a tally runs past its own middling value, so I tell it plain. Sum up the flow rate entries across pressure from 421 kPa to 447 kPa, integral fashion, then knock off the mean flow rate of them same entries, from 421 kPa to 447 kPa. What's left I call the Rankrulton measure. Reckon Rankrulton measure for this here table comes 608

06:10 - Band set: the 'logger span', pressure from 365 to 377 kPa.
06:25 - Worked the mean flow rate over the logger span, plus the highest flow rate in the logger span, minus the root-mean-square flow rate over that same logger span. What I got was 41.0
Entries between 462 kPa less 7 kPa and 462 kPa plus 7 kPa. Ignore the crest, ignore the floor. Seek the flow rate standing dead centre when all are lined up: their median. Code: 32.3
